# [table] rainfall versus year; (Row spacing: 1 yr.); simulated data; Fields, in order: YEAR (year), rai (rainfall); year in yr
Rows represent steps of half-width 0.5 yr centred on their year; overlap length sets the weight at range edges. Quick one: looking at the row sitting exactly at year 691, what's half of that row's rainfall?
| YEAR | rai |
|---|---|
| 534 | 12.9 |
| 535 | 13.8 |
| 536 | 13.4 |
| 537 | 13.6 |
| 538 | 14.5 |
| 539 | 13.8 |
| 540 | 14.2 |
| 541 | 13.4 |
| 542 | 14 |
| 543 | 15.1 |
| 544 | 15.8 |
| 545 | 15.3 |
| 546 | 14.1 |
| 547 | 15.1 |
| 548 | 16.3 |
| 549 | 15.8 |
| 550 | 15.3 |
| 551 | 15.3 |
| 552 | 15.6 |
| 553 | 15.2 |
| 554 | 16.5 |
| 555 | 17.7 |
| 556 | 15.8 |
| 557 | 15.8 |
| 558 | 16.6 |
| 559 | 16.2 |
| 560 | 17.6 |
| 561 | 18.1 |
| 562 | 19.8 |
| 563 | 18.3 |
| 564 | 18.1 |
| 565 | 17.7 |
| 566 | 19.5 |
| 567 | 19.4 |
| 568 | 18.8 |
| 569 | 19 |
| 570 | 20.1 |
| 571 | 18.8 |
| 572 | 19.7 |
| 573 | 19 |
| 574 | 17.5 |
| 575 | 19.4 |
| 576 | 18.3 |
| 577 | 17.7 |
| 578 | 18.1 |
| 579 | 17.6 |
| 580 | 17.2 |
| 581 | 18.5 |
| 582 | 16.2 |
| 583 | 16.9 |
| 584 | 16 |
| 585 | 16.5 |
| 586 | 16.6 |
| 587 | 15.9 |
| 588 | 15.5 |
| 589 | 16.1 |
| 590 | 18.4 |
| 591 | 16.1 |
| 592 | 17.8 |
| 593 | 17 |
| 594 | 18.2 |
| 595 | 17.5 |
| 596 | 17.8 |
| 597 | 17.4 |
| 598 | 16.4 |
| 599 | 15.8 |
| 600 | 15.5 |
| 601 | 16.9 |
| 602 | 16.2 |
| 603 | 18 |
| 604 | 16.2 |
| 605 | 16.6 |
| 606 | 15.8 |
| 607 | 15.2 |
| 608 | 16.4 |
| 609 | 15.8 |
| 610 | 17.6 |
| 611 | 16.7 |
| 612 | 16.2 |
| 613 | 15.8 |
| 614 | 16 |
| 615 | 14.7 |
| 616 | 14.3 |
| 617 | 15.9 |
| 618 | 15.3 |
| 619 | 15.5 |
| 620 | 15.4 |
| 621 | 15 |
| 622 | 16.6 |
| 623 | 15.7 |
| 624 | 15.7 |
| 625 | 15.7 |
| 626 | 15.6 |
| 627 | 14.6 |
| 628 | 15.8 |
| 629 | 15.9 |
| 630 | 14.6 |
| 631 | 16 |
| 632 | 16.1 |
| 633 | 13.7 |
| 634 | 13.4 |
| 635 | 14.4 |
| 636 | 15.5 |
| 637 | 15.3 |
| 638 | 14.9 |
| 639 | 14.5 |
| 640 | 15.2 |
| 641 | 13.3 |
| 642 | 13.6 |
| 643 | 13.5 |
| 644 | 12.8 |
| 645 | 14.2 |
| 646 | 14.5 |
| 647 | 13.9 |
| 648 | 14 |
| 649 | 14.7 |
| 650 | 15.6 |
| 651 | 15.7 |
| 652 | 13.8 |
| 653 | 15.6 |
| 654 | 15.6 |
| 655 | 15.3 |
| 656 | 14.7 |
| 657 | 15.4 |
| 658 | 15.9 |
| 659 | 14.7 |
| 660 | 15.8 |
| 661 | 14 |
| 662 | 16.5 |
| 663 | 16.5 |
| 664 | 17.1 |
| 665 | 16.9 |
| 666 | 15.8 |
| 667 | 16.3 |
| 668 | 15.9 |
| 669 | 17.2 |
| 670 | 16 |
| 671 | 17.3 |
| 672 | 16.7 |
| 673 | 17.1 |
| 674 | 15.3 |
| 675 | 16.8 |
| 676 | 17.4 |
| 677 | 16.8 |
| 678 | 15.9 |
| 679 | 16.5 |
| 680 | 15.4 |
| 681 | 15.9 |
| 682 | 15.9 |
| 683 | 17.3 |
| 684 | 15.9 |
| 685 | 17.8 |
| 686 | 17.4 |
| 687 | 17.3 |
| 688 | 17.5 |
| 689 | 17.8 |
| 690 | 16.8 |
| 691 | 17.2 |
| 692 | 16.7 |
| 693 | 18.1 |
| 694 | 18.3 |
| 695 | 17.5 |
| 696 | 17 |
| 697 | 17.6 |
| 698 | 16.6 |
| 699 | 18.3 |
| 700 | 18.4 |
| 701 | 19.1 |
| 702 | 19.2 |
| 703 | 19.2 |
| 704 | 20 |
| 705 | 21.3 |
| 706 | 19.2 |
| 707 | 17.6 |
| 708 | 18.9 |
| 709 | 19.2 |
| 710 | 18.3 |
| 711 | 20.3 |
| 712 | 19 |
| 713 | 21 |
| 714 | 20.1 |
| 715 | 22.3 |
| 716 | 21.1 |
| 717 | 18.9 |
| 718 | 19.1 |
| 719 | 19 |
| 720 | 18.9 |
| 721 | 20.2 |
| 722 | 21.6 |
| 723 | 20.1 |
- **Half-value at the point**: 8.6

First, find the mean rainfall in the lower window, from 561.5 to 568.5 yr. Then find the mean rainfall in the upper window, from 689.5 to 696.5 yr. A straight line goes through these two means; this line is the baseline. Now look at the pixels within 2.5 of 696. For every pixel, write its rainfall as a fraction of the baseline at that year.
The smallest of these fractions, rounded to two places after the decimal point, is 0.96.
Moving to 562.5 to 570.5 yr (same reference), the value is 0.94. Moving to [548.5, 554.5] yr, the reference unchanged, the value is 0.80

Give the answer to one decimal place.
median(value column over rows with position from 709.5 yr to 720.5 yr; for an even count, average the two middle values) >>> 19.1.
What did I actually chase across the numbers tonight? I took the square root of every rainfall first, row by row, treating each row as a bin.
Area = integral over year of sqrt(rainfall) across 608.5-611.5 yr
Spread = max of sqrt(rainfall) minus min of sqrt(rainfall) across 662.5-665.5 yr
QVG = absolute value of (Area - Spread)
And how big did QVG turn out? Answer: 12.2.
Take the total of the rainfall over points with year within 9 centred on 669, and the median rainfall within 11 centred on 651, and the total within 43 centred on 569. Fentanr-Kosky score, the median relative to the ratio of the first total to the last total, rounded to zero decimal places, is 74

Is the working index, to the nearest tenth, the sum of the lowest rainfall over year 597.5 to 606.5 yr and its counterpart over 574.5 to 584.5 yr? 31.5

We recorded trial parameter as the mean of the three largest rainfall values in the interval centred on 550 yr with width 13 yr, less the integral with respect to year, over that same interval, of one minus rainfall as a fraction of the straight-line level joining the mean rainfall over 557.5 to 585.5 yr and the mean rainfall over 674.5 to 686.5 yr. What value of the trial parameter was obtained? 14.9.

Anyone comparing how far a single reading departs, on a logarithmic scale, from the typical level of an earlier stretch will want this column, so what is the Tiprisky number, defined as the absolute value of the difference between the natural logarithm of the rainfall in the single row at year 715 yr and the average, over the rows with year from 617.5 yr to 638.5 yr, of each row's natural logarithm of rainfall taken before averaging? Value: 0.38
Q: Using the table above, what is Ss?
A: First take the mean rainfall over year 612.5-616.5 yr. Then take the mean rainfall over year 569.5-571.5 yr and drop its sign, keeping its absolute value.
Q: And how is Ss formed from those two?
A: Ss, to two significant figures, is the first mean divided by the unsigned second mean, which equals 0.78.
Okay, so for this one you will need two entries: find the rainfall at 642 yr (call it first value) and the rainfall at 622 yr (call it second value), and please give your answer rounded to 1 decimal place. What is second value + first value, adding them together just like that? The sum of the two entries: 30.2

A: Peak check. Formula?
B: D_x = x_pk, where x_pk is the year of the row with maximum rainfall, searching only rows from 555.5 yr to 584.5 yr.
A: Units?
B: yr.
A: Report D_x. 570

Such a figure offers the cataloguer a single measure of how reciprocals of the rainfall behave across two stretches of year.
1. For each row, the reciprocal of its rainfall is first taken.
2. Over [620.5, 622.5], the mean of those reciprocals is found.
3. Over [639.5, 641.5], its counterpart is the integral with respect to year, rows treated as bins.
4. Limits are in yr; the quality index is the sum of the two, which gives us 0.204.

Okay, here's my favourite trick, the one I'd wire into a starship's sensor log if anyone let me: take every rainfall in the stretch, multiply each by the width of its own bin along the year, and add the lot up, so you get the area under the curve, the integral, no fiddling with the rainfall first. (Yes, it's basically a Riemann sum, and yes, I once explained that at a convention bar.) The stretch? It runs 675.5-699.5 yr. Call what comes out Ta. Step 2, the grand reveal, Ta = 409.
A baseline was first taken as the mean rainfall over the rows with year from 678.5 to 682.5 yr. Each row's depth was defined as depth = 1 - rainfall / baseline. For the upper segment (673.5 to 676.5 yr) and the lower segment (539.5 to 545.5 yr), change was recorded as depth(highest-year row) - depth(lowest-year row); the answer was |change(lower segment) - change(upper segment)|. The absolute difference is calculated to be 0.063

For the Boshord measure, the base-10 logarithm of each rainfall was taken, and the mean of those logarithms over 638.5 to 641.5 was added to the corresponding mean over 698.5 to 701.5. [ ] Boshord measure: 2.43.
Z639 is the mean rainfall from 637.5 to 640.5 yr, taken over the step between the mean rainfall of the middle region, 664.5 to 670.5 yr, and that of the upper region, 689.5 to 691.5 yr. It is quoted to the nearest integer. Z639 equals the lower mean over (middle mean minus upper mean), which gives -23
